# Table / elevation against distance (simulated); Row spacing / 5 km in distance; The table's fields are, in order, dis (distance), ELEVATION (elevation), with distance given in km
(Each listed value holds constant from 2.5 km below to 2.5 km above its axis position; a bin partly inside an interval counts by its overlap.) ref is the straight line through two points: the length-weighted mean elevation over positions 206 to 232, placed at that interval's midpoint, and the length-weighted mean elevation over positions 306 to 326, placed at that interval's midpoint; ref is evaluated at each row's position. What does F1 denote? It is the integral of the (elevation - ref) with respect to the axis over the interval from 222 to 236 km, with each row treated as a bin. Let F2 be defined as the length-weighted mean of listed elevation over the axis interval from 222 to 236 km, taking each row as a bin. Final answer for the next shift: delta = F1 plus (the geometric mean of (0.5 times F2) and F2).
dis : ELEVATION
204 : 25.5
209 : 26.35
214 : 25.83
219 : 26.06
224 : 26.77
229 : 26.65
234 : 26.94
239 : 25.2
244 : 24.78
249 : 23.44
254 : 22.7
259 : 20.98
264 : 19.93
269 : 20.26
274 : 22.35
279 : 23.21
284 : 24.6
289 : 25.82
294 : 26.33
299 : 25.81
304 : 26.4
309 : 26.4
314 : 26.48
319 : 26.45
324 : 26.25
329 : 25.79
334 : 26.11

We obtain 25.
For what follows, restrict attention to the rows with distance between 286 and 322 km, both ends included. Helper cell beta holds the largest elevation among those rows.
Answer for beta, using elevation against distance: 26.48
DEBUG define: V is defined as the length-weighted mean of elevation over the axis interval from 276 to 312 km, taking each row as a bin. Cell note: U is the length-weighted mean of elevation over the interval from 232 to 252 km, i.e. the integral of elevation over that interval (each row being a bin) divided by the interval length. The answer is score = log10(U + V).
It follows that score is 1.70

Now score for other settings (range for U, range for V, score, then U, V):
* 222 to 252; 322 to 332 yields 1.71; 25.6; 26.0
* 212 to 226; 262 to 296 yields 1.69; 26.2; 23.2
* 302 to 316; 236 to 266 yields 1.69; 26.4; 23.0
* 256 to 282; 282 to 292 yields 1.67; 21.4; 25.3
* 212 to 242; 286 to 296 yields 1.72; 26.2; 26.0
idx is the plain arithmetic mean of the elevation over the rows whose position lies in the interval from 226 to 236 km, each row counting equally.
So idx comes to 26.8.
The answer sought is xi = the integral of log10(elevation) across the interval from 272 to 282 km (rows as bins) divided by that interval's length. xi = 1.36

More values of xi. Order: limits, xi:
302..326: 1.42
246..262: 1.35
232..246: 1.41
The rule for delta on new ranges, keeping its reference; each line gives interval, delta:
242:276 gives -132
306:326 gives 19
